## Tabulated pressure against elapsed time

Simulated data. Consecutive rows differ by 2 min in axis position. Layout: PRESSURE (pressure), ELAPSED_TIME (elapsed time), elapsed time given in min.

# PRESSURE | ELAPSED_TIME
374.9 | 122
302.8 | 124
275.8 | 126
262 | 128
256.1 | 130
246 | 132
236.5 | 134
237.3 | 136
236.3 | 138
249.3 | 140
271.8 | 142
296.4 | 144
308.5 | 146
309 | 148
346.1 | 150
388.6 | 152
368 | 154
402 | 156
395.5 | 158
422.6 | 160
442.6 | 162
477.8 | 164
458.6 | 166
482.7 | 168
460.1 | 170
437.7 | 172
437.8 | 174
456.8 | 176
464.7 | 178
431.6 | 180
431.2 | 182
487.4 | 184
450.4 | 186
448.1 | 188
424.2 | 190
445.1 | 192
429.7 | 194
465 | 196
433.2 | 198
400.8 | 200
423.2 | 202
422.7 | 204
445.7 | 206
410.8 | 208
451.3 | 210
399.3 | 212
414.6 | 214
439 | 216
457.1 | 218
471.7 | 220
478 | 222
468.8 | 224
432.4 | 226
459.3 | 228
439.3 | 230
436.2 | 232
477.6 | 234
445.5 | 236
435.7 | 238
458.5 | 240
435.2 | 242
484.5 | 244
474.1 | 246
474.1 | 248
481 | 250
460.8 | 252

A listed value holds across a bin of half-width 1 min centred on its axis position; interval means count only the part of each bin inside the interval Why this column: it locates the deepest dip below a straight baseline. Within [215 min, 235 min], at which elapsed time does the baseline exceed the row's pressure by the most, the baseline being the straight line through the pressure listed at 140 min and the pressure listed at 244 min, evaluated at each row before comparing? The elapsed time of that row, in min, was 232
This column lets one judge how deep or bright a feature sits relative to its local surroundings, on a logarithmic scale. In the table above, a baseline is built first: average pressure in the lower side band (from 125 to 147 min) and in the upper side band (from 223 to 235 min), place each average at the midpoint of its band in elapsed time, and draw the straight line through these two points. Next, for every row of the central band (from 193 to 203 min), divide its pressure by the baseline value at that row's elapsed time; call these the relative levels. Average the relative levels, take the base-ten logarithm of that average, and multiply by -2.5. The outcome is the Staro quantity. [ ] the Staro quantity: -0.11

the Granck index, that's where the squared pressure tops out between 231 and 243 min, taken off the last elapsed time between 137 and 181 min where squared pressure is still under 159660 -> -76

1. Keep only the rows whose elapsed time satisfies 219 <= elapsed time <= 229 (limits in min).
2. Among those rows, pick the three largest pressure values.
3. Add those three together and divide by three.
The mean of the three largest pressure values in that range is 473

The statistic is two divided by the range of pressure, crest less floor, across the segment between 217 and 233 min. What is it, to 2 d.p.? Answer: 0.04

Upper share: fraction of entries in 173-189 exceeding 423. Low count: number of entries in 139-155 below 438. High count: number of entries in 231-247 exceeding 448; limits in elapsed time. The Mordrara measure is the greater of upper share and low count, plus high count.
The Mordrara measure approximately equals 12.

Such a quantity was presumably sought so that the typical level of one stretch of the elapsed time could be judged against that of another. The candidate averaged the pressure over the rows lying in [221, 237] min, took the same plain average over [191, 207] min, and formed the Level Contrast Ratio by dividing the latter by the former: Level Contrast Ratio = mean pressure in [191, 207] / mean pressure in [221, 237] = 1.0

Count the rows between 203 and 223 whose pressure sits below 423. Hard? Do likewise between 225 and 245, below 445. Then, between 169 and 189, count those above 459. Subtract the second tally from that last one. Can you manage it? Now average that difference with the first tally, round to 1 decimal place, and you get 1.0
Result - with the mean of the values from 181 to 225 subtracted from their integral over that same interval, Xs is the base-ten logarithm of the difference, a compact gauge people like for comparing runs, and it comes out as 4.3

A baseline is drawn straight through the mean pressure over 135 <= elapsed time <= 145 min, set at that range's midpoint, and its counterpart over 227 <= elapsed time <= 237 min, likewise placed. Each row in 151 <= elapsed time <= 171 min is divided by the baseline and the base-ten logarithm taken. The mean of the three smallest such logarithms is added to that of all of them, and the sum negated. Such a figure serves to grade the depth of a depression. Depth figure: -0.27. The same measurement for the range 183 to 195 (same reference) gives -0.16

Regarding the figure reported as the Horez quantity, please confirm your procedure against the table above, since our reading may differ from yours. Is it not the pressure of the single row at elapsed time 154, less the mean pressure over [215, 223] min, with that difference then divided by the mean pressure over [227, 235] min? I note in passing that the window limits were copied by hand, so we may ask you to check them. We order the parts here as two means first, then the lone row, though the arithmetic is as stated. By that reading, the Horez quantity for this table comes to -0.21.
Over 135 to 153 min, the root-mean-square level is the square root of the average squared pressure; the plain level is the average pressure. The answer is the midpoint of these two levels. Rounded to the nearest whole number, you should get 296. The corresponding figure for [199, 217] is 423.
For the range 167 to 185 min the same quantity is 455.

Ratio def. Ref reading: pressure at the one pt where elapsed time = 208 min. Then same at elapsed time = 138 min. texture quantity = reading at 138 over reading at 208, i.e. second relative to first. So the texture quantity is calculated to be 0.58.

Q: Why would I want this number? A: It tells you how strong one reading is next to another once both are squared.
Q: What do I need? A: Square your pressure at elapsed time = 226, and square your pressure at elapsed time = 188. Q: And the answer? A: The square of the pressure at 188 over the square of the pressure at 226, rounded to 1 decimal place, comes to 1.1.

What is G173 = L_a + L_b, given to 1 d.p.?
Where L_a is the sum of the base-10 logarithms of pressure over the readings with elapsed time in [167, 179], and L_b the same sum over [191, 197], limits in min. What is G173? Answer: 23.9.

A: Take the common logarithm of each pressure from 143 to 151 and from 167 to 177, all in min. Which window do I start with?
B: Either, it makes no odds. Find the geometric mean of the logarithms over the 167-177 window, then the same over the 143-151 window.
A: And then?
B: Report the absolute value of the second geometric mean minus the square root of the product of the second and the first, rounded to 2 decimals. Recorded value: 0.08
